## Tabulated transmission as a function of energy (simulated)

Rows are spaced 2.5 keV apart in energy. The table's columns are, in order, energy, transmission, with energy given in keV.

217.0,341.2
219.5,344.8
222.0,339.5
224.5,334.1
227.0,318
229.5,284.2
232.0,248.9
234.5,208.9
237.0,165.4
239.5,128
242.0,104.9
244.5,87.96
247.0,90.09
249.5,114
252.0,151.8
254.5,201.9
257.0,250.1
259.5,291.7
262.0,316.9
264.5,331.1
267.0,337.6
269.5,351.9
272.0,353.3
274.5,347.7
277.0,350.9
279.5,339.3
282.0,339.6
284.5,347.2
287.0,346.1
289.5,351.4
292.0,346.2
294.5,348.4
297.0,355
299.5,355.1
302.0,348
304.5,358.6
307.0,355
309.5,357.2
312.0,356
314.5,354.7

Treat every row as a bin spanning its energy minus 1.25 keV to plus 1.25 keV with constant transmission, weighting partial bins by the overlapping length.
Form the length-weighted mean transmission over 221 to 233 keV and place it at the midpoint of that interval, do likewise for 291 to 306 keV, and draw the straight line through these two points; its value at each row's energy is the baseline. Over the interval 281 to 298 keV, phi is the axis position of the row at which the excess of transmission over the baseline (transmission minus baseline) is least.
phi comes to 282.0 keV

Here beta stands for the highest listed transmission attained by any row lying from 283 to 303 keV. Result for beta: 355.1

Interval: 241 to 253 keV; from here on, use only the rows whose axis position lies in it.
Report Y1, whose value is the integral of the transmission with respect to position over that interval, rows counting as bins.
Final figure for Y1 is 1308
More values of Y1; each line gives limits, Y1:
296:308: 4252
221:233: 3665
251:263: 2914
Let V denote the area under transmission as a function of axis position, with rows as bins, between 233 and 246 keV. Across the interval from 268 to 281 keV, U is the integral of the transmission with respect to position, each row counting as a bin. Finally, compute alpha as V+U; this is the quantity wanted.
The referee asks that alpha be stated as 6350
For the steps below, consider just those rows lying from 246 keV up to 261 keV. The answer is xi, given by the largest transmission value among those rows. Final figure 291.7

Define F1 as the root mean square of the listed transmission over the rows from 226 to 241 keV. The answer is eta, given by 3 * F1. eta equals 705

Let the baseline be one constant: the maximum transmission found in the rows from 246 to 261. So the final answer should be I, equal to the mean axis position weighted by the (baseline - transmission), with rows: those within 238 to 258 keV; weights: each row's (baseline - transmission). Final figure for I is 246.6 keV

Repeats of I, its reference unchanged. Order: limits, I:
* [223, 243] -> 240.1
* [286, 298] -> 292.1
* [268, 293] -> 280.6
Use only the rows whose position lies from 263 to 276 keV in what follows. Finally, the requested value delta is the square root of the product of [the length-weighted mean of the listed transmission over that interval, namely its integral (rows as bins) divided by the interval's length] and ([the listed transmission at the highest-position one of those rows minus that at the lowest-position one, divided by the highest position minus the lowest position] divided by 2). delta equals 17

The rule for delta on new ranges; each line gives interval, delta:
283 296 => 5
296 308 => 0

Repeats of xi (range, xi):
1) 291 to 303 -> 355.1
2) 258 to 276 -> 353.3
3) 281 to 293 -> 351.4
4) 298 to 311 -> 358.6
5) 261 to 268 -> 337.6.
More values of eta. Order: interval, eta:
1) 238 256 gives 393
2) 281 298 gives 1043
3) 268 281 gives 1046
